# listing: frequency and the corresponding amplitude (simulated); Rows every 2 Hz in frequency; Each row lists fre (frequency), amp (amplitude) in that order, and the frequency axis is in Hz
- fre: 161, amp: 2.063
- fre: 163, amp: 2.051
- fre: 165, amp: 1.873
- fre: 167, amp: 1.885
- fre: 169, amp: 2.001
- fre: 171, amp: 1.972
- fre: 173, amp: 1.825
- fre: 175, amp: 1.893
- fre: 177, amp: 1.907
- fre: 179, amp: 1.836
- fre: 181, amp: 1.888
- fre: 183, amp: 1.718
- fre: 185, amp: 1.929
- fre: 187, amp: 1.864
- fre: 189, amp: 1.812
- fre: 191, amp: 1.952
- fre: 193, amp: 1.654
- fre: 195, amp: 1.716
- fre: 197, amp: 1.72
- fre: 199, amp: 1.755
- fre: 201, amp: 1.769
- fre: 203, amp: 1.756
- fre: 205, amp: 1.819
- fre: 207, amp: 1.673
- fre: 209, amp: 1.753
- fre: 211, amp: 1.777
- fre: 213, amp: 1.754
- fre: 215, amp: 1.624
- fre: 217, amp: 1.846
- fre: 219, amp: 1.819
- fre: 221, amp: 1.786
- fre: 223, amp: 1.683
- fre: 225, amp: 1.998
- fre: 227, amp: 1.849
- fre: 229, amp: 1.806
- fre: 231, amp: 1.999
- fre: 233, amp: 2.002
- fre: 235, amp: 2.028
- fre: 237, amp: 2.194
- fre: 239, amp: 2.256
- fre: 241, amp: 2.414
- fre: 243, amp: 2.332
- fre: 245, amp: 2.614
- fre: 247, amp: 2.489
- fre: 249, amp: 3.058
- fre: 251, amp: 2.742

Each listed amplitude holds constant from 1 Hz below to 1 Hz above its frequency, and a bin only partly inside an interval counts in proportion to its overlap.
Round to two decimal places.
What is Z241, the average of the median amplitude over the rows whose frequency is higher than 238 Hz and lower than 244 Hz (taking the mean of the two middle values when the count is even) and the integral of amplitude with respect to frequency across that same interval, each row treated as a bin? 8.17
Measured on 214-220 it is 6.20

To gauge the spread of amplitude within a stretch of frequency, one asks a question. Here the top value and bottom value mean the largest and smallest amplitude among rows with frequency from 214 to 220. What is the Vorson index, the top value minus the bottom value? 0.22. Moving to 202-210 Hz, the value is 0.15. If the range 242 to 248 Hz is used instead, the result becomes 0.28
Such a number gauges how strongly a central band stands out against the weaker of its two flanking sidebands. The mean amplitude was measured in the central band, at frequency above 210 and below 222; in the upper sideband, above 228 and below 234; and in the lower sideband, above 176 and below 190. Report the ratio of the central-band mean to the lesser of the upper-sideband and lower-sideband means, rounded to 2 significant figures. 0.96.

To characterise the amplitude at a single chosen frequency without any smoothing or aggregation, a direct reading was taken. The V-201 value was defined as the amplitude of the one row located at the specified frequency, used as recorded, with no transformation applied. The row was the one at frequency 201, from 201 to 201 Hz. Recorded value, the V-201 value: 1.769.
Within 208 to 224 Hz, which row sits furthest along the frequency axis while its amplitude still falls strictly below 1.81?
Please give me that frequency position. 223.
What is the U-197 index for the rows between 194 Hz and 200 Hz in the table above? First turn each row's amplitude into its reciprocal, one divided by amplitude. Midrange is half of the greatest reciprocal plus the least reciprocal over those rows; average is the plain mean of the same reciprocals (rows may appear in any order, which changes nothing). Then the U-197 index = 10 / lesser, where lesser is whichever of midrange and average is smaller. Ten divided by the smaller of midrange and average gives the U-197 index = 17.4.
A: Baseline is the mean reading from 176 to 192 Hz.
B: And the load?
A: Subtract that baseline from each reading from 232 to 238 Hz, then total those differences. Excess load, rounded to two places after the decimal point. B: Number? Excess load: 0.63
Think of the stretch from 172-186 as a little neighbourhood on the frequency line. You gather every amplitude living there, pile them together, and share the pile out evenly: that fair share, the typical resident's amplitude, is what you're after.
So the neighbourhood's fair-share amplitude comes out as 1.86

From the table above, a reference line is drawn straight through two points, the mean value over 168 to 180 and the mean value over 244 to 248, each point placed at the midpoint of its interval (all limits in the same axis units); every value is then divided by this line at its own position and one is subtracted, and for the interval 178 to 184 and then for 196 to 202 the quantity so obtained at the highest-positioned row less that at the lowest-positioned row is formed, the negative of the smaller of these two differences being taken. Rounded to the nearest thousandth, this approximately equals 0.076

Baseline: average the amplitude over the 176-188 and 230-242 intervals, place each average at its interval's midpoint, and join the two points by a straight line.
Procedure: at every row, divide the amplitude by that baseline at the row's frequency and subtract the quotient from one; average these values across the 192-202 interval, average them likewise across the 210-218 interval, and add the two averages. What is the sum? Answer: 0.249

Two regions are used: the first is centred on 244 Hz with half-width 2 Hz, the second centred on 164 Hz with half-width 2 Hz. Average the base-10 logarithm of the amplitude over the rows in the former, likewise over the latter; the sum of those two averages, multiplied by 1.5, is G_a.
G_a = 1.03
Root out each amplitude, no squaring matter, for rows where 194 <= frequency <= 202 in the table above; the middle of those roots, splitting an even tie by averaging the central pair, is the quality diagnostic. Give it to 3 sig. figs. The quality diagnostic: 1.32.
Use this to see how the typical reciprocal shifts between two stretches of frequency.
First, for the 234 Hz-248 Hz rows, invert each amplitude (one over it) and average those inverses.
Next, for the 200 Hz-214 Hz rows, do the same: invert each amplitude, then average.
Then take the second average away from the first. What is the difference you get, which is -0.14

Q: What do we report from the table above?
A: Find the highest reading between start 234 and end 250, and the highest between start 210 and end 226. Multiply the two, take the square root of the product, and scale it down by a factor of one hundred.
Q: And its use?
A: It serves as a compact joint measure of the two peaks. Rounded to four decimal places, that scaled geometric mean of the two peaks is 0.0247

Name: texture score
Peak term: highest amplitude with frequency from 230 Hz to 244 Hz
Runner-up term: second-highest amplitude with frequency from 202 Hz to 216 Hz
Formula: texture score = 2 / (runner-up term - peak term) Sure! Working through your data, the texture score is -3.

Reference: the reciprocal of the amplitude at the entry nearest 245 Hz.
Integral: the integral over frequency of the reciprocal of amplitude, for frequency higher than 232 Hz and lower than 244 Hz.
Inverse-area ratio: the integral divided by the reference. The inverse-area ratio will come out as 14.3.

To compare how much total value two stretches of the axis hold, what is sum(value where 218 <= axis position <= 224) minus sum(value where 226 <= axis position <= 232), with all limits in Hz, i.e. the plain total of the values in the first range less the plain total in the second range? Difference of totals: -0.37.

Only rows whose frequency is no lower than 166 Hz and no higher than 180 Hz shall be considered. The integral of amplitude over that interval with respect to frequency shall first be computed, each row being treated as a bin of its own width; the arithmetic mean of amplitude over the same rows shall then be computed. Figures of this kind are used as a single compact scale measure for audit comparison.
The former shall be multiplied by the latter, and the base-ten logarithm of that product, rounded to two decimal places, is 1.70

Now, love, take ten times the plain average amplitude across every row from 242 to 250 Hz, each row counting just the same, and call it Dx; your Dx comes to 26.2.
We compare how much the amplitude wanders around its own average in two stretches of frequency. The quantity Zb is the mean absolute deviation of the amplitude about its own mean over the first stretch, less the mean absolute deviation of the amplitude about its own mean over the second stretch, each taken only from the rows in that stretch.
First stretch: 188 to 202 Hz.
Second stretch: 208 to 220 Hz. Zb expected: 0.01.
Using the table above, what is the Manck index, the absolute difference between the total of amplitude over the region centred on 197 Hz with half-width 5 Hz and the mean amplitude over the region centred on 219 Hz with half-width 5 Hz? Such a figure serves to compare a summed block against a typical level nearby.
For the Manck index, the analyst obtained 6.86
